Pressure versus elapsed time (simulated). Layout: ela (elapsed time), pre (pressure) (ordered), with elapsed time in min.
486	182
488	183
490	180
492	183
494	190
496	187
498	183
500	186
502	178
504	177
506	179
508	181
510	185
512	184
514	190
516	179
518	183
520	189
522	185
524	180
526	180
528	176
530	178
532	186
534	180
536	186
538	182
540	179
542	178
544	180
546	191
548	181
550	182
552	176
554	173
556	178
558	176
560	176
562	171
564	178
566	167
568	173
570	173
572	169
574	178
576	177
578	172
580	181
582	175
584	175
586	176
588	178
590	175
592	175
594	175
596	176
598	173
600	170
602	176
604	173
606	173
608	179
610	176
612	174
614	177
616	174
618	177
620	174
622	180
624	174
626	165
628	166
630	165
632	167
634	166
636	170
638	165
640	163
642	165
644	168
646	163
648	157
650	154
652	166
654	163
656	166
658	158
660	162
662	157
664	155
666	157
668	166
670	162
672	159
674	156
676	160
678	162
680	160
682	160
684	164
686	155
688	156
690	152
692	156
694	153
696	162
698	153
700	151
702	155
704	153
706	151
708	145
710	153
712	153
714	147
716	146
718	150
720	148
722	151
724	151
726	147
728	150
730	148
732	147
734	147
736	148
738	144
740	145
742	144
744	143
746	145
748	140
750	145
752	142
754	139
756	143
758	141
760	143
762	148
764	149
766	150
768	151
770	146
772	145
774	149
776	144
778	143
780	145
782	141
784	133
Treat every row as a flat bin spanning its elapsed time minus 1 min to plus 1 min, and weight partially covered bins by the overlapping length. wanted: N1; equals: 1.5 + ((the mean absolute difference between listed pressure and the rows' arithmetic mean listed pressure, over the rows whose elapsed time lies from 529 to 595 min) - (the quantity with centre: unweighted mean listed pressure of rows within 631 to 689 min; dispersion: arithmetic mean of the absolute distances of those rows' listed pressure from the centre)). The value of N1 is 1.3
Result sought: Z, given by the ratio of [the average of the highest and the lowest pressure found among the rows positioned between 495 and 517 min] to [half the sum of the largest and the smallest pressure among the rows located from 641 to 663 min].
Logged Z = 1.14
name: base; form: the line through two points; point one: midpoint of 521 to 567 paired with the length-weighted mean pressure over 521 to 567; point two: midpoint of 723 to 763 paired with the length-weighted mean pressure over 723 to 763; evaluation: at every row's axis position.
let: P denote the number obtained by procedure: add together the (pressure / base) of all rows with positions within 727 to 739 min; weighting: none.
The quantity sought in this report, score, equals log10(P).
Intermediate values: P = 6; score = 0.78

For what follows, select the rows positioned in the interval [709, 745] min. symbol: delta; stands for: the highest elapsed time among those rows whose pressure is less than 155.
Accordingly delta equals 744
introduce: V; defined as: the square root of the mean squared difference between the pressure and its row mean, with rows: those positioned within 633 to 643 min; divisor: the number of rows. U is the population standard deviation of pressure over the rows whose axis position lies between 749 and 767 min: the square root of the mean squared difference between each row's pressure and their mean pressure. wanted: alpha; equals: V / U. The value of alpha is 0.6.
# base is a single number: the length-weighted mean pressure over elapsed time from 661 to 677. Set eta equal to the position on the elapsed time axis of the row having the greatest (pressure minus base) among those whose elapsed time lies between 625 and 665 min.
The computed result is 636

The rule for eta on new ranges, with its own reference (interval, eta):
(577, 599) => 580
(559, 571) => 564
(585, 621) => 608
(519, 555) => 546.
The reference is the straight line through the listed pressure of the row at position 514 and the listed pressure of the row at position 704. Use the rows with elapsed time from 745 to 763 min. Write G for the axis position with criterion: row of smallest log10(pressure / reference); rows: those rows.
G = 748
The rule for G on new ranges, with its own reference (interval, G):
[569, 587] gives 572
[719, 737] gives 720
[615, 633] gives 626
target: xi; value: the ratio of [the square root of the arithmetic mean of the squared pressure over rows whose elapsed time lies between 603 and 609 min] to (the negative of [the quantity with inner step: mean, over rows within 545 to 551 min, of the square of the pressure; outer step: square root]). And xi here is -0.95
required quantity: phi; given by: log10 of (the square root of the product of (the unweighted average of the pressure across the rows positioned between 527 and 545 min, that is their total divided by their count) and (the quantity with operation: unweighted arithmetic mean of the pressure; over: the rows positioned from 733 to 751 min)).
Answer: 2.21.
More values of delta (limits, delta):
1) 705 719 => 718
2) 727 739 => 738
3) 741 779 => 778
